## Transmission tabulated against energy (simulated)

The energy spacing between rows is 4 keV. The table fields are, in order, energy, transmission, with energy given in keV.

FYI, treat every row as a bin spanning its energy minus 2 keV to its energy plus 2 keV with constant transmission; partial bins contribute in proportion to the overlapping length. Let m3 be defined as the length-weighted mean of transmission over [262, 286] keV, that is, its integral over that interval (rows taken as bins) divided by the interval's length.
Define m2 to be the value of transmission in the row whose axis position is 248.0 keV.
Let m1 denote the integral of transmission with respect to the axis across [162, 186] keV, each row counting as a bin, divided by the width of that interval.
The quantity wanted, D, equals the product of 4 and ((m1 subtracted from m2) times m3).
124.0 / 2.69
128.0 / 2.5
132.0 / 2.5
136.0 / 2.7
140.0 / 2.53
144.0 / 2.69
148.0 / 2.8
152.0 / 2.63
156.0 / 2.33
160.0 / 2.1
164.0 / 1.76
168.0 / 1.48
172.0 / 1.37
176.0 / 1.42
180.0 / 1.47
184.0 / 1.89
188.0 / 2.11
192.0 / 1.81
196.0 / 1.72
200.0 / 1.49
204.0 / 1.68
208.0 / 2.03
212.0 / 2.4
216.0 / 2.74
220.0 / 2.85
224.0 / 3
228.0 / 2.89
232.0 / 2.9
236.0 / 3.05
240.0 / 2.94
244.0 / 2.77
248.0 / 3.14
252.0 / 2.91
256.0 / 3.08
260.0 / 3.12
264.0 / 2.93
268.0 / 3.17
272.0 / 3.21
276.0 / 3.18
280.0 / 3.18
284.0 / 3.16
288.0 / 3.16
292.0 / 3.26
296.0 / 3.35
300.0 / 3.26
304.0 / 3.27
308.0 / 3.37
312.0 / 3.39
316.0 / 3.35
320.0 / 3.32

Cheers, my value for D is 20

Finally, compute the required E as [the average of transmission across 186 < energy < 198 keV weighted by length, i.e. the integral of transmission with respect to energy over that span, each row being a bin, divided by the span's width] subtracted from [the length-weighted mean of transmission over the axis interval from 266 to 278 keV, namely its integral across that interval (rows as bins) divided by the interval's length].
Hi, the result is 1.3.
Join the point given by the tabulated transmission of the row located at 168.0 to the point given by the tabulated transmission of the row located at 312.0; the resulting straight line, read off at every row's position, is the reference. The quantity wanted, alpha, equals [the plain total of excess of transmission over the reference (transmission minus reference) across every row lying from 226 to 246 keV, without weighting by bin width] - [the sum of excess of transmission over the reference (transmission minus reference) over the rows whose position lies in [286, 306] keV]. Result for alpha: 2.2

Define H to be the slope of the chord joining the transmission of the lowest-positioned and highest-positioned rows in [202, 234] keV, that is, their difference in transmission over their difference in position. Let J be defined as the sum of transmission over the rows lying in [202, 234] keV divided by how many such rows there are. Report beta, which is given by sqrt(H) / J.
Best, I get 0.08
